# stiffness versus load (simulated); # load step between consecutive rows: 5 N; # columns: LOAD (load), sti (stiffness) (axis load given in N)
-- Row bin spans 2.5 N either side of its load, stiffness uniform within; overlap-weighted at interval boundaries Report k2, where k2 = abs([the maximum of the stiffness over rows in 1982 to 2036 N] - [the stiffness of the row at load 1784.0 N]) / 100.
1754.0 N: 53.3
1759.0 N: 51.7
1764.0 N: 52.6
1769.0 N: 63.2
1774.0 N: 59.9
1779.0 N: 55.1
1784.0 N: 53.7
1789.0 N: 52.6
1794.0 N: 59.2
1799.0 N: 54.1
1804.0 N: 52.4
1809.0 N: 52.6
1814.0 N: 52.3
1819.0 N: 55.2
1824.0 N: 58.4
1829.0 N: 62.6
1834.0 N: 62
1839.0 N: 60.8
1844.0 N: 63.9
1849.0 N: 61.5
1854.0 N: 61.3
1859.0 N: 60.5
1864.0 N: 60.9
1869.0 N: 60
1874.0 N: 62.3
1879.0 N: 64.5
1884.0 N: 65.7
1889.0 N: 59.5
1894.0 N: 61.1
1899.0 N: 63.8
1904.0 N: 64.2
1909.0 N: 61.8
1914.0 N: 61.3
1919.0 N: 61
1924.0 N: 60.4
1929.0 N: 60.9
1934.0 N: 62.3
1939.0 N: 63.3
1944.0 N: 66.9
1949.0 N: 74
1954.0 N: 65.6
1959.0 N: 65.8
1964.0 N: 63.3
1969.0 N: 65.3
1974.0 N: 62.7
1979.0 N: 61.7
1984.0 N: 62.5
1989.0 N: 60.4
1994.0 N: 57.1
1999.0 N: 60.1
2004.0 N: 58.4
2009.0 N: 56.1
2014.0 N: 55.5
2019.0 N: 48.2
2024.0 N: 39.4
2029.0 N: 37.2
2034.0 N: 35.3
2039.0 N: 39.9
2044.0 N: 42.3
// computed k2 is 0.09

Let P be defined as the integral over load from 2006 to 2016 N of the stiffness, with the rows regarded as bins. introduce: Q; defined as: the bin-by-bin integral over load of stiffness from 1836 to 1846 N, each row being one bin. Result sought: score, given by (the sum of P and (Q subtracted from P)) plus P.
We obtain 1056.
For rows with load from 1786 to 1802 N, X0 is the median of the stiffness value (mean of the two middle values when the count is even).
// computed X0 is 54.1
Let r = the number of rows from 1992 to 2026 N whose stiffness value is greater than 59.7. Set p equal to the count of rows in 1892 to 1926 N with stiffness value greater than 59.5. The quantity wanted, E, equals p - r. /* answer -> 6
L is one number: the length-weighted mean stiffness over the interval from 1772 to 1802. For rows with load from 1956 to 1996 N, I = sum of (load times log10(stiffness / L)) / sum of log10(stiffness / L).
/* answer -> 1972.7 N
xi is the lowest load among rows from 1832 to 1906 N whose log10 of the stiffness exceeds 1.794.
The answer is 1844.0 N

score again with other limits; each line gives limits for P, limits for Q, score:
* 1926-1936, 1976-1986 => 1224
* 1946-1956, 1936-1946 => 1447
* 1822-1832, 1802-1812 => 1295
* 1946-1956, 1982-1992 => 1484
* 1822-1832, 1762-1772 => 1238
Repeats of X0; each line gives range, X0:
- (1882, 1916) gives 61.8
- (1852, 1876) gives 60.9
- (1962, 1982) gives 63.0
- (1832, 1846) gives 62.0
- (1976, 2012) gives 60.1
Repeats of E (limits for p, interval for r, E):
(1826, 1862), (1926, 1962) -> 0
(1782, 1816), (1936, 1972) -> -7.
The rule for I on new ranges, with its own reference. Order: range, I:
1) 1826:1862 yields 1843.2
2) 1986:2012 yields 1996.4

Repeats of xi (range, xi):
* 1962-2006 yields 1964.0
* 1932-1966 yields 1934.0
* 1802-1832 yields 1829.0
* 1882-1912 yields 1884.0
